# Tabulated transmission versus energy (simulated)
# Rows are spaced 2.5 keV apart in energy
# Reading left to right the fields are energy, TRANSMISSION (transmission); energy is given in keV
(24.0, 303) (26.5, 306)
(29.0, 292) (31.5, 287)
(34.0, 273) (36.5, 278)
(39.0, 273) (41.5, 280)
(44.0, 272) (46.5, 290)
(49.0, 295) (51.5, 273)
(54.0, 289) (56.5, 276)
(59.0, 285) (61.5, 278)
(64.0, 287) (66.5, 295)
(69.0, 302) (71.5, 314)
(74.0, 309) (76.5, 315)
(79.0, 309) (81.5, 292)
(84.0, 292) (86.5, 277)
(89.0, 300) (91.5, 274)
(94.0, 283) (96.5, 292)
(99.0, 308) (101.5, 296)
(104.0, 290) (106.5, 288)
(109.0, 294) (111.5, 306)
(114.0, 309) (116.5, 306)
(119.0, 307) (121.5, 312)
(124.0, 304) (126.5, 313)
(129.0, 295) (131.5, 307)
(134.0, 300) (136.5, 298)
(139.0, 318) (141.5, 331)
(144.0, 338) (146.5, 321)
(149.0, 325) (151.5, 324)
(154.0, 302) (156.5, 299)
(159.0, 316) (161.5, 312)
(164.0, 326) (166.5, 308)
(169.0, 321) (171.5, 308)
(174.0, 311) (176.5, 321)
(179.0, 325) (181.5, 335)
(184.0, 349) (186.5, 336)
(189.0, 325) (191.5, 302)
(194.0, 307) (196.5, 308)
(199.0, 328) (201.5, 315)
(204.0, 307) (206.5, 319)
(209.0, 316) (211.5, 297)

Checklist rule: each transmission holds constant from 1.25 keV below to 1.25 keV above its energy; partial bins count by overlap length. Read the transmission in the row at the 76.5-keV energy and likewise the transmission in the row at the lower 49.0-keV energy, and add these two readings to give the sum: 610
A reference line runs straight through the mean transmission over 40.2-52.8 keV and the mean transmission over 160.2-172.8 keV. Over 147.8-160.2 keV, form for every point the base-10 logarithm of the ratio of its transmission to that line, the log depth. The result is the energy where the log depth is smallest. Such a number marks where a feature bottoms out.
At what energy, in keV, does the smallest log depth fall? 156.5 keV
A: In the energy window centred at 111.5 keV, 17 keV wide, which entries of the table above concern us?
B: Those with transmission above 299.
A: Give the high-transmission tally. 4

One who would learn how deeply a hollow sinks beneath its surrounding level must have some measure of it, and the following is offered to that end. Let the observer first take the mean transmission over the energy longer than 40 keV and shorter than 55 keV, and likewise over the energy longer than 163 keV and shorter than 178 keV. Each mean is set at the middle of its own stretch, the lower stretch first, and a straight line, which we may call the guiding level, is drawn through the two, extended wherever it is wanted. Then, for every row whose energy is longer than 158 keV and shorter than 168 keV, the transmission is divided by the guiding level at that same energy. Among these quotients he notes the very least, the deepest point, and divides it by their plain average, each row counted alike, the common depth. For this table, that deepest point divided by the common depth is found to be 0.973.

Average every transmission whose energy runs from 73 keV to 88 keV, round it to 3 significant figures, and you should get 299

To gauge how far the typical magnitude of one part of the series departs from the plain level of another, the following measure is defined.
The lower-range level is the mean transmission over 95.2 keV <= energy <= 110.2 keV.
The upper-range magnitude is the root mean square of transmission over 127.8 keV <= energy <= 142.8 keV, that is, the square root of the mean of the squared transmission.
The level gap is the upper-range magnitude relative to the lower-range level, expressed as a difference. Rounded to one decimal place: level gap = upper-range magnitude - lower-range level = 13.8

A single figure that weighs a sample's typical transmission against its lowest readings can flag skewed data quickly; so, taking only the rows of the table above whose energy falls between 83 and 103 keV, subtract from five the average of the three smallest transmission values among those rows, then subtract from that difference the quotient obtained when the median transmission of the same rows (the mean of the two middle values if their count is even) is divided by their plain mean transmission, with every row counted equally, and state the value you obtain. -274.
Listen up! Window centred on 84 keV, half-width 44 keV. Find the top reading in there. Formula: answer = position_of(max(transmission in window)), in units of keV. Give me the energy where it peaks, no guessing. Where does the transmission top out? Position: 76.5 keV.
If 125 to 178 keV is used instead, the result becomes 144.0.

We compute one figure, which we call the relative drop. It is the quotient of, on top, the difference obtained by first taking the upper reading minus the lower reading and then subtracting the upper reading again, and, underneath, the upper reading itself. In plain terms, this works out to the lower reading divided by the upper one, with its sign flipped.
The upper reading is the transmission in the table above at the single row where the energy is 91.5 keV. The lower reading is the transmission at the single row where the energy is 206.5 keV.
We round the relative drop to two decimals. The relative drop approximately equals -1.16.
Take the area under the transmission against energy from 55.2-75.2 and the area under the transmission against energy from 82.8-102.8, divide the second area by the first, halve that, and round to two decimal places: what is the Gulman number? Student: 0.49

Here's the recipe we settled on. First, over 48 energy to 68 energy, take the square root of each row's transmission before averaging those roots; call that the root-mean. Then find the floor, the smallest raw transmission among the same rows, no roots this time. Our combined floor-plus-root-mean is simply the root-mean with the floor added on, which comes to 290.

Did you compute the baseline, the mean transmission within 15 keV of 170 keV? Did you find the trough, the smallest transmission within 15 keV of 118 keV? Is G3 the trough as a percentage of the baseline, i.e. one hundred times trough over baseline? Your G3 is 90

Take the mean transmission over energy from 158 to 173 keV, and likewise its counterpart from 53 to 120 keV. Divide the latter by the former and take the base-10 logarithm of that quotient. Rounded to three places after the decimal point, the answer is -0.028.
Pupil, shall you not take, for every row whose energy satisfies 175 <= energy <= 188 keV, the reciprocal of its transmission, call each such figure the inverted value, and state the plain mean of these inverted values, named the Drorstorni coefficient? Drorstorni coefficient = 0.0030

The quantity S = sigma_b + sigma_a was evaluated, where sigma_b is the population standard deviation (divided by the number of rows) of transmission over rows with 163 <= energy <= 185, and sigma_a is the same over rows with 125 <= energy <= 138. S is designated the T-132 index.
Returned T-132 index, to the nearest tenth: 19.2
